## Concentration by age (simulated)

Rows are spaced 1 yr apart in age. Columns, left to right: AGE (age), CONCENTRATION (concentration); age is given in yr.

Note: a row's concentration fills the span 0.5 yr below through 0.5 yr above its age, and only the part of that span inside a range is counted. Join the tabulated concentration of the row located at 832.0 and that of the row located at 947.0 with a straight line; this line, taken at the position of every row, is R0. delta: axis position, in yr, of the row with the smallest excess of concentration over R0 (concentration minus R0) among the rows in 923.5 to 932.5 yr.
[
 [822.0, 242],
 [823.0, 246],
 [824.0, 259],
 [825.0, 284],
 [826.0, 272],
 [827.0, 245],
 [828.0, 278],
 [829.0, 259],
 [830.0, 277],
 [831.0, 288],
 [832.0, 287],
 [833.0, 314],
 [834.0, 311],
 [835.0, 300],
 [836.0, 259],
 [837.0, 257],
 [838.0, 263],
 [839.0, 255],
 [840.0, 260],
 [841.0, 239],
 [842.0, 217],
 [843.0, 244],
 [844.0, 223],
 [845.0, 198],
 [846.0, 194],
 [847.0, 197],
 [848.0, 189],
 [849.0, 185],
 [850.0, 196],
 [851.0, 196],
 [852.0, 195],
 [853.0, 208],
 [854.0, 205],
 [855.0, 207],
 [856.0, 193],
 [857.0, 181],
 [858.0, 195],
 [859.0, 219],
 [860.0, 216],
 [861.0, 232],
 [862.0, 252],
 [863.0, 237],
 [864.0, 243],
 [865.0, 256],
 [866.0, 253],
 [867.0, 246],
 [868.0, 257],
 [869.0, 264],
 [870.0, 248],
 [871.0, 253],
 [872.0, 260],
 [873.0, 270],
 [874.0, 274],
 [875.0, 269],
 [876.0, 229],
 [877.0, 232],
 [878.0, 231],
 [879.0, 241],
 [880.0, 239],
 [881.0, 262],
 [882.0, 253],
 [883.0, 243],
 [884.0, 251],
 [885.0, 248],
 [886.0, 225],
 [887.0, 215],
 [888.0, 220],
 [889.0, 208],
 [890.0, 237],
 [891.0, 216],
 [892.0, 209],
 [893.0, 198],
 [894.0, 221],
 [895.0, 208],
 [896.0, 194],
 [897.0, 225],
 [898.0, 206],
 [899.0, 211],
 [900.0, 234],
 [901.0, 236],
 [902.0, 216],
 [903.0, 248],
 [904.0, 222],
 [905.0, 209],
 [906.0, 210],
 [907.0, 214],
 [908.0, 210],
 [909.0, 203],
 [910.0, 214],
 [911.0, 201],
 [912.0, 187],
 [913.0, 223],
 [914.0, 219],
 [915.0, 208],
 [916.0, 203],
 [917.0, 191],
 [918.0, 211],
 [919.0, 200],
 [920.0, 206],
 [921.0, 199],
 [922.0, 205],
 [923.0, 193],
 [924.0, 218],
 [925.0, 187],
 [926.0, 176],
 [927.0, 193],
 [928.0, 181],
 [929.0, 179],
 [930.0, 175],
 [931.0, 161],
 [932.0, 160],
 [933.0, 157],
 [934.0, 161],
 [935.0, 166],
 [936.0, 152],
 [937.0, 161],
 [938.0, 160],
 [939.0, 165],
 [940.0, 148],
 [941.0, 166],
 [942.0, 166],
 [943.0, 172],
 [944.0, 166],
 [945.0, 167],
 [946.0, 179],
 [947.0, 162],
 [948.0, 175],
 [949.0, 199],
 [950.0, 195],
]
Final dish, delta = 931.0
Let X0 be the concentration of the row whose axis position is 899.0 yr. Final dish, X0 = 211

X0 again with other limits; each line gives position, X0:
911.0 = 201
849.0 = 185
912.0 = 187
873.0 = 270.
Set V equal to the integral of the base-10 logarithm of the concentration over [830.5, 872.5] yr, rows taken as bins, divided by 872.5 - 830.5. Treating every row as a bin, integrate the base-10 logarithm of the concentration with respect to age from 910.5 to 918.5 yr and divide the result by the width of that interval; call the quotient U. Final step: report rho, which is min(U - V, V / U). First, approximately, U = 2.31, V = 2.37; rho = -0.06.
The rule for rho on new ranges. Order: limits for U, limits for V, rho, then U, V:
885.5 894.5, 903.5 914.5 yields 0.01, 2.34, 2.32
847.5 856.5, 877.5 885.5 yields -0.10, 2.29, 2.39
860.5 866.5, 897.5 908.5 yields 0.05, 2.39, 2.34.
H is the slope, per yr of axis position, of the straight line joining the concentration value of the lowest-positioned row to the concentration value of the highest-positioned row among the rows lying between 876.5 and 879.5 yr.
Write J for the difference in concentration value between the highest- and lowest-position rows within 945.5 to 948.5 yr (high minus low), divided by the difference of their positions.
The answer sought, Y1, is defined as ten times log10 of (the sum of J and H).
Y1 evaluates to 4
